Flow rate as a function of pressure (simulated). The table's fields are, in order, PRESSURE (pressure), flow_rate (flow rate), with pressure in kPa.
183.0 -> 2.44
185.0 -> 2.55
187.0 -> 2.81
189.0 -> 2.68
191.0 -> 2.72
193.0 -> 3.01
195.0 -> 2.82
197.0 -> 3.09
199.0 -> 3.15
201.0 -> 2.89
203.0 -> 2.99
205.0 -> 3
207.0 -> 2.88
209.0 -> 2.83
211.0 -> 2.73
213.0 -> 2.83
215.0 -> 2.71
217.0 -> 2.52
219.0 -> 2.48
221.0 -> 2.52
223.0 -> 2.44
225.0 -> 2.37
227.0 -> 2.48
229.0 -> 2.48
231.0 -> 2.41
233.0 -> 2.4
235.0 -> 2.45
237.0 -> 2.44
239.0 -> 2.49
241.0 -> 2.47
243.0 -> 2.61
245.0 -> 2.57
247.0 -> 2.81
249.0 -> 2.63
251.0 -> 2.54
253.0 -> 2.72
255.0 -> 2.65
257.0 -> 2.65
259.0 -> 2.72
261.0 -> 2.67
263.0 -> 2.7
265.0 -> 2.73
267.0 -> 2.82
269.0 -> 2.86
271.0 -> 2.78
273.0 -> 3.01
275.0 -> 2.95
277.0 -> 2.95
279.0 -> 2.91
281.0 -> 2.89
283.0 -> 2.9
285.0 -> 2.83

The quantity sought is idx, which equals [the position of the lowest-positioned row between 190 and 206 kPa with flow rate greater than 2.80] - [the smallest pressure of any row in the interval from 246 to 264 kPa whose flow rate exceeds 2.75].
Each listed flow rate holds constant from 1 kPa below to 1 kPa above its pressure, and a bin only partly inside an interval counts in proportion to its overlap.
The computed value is -54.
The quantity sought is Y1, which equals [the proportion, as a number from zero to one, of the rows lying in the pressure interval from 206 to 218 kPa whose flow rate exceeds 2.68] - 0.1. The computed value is 0.7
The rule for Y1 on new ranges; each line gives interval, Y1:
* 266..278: 0.9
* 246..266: 0.4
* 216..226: -0.1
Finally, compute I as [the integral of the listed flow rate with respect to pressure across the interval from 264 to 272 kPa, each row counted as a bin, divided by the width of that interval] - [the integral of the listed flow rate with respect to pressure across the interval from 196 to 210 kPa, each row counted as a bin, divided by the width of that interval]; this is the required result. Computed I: -0.2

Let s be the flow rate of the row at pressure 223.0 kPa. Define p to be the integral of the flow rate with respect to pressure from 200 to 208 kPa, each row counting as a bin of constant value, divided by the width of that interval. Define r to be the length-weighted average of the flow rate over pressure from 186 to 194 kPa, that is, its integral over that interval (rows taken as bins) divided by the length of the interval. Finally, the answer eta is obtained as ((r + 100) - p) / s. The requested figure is 41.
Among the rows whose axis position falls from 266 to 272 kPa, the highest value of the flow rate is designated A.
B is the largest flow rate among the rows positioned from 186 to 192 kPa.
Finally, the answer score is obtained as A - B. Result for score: 0.05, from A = 2.86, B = 2.81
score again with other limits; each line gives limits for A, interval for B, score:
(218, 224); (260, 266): -0.21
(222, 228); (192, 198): -0.61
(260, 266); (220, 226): 0.21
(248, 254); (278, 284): -0.19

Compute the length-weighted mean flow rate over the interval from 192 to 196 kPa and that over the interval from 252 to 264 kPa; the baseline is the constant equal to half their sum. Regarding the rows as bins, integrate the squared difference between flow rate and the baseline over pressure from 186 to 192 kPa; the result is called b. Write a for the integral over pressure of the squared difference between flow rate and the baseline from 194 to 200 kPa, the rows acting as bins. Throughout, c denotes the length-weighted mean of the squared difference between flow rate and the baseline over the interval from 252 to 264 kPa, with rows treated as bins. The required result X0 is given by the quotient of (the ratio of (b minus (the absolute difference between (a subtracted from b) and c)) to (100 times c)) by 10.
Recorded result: -0.024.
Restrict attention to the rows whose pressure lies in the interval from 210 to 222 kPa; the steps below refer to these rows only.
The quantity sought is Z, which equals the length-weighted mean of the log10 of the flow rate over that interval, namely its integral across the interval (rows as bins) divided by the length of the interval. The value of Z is 0.420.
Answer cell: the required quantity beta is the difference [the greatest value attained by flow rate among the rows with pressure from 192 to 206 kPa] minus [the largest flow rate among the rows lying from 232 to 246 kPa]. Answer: 0.54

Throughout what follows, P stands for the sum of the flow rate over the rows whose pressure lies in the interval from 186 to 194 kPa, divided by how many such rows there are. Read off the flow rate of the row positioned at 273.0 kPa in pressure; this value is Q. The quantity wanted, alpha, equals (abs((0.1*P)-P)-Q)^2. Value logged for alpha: 0.24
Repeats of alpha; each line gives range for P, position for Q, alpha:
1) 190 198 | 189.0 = 0.00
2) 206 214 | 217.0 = 0.00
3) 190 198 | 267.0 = 0.04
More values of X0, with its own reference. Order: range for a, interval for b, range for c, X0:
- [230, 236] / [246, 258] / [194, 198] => -0.008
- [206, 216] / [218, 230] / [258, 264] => 0.005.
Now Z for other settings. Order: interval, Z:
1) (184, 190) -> 0.428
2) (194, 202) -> 0.475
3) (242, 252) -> 0.420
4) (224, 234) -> 0.385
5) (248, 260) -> 0.423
